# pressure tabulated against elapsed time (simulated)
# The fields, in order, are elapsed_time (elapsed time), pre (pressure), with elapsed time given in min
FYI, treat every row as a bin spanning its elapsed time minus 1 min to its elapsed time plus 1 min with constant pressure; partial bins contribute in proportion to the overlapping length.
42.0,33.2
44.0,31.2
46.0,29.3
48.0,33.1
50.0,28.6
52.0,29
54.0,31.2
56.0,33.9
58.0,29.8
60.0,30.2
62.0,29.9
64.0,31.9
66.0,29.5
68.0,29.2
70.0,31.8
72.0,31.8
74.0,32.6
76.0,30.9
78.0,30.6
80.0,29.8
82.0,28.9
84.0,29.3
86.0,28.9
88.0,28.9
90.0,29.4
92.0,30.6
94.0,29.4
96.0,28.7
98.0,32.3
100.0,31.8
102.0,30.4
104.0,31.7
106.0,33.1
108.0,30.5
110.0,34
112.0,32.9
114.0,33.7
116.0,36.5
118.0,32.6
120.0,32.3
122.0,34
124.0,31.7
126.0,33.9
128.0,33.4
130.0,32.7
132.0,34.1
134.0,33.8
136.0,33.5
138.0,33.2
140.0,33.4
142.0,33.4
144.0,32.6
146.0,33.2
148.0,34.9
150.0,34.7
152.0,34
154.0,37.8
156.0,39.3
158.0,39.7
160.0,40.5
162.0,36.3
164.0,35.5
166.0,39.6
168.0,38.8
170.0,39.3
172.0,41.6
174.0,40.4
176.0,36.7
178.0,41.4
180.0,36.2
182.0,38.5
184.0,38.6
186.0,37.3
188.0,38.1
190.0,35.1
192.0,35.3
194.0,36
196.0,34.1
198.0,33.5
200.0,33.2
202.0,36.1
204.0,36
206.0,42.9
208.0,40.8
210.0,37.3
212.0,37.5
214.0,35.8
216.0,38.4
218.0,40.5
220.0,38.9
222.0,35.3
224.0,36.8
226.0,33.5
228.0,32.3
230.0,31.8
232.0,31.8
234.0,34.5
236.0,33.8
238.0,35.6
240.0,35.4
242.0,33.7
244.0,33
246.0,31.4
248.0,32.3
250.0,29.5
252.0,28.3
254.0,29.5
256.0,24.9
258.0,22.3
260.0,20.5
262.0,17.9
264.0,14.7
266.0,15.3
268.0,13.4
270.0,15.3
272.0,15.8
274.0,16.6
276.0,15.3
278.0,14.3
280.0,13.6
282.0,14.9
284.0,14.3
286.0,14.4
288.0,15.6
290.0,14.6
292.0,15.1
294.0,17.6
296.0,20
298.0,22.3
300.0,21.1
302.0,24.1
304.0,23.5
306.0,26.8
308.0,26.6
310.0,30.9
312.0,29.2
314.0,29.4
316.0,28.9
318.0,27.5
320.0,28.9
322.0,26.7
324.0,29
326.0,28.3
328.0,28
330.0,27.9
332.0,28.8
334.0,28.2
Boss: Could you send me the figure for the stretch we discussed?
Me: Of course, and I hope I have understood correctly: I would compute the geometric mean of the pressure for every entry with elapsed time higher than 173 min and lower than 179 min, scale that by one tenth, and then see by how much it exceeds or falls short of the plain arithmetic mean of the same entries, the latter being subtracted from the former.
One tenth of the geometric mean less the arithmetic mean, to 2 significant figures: -36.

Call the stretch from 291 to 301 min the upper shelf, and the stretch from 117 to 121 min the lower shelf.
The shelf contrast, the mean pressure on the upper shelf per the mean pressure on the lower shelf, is 0.59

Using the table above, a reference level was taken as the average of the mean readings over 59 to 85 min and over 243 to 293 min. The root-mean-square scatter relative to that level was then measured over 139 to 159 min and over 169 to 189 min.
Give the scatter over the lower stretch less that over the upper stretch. -3.3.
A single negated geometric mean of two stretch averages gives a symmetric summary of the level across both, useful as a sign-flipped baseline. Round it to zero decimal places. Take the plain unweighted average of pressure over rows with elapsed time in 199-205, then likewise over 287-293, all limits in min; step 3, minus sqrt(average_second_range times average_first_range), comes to -23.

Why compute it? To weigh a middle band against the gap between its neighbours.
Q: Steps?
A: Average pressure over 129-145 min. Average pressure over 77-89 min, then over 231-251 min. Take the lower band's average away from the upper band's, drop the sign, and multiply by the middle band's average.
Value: 123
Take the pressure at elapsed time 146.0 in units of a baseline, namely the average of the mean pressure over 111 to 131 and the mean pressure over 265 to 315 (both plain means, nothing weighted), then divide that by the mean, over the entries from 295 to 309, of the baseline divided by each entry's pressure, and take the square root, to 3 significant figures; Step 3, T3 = 1.06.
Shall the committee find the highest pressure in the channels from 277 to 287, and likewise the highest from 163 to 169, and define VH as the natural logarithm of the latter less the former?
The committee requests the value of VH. 3.2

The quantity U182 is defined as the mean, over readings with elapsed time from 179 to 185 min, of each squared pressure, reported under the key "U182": 1428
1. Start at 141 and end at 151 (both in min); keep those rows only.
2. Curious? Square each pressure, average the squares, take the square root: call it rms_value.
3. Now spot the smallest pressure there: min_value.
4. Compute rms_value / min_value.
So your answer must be 1.04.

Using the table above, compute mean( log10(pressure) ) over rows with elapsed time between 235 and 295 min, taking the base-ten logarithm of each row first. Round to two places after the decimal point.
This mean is 1.31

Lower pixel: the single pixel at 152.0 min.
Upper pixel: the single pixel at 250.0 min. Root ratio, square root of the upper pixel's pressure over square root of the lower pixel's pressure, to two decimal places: 0.93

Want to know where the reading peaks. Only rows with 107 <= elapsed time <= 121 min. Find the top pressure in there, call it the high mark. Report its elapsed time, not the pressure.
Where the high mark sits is 116.0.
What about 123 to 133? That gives 132.0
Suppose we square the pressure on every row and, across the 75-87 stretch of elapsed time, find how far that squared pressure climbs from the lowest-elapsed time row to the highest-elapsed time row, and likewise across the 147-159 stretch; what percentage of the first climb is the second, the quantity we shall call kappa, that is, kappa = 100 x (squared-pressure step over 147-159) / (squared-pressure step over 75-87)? -299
